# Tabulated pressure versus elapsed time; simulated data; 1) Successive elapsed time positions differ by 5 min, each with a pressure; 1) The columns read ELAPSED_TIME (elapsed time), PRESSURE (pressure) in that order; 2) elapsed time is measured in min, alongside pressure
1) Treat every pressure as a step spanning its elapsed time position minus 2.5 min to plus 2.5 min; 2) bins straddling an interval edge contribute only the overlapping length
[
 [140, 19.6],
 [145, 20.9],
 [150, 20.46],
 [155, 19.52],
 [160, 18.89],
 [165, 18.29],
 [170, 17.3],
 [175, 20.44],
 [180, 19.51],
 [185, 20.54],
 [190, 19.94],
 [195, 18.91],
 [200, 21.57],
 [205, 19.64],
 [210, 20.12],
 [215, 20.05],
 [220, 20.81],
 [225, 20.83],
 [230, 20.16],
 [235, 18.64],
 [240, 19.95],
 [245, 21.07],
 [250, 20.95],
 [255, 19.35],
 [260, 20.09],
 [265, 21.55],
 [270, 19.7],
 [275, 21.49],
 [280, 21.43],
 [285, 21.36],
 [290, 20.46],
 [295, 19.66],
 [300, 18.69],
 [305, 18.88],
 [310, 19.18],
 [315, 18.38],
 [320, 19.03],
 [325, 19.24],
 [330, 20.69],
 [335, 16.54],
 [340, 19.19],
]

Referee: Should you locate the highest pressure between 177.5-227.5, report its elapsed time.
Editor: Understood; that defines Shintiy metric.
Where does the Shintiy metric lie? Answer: 200 min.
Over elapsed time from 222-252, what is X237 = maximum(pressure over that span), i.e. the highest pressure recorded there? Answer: 21.07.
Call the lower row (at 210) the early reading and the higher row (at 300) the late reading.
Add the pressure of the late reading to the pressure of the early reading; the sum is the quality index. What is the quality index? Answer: 38.8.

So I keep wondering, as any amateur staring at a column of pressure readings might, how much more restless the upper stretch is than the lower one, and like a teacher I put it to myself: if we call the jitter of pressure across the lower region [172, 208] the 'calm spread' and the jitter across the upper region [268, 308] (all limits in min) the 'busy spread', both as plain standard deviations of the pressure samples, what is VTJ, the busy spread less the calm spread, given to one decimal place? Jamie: 0.3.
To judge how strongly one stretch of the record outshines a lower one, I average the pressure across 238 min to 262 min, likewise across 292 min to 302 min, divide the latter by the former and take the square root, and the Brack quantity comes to 0.97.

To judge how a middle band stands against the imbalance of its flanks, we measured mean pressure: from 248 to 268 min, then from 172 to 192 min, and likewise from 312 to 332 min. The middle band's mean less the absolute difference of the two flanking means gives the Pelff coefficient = 19.7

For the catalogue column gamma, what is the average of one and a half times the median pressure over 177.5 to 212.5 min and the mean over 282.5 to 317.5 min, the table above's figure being 24.7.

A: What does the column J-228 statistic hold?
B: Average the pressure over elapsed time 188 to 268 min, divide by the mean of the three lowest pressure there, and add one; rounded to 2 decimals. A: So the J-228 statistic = 2.07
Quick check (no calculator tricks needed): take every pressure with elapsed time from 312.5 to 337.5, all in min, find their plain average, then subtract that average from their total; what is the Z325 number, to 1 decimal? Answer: 75.1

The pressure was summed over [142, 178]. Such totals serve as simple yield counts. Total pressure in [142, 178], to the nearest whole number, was 136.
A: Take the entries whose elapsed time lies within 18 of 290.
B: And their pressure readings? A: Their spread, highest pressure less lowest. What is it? 2.80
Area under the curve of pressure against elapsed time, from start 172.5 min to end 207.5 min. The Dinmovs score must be 703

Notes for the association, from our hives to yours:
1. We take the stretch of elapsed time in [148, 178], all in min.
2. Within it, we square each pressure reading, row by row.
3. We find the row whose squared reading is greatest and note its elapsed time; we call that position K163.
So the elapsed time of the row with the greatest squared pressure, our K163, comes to 150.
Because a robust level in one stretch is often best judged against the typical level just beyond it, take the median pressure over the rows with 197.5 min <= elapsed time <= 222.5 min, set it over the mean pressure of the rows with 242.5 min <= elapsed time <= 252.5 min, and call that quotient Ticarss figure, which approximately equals 0.96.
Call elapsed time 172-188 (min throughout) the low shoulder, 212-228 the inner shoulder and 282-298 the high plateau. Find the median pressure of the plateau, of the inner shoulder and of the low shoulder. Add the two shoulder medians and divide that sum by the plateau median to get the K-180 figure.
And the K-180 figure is 2.02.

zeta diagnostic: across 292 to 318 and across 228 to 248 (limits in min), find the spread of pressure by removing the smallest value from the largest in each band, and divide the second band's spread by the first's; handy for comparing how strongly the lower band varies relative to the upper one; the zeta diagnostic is 1.9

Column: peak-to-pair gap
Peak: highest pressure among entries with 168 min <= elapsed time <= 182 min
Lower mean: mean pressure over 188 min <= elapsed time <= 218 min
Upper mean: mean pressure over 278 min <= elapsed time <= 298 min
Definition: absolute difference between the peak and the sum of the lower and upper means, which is 20.3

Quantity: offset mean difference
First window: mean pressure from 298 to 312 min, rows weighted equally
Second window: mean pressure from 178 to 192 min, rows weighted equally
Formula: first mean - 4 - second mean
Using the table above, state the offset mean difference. -5.1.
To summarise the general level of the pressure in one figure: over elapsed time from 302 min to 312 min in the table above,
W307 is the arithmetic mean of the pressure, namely 19.0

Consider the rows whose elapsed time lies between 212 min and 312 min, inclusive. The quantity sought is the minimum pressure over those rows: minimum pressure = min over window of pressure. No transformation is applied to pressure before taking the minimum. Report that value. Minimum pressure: 18.64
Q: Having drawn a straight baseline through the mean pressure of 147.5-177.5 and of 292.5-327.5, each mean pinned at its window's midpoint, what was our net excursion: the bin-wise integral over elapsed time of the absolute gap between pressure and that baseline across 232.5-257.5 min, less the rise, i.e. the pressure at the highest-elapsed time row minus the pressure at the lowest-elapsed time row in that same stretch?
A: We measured 26.7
